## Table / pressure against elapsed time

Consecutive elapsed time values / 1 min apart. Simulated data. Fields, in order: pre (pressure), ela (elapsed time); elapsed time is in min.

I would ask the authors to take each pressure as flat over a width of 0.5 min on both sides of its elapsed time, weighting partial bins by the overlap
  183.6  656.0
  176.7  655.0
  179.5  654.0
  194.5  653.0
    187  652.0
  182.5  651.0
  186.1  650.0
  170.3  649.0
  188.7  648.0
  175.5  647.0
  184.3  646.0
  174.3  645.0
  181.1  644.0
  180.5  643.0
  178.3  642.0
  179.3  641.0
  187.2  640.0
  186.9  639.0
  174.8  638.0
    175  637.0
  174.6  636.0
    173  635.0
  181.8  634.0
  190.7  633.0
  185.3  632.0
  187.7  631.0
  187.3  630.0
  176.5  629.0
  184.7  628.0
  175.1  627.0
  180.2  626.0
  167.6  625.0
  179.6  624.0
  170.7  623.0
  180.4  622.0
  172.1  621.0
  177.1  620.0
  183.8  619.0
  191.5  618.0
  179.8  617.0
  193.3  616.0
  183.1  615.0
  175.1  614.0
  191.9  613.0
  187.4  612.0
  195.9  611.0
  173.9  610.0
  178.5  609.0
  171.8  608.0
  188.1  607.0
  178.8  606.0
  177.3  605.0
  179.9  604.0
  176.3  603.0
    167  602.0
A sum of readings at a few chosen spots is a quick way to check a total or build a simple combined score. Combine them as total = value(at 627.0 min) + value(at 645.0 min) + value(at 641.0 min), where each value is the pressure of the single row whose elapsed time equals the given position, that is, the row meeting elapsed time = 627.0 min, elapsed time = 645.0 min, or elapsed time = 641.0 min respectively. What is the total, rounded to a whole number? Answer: 529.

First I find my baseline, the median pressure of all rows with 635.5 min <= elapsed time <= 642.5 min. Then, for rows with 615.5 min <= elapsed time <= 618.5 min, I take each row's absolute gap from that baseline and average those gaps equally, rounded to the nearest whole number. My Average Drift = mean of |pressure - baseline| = 10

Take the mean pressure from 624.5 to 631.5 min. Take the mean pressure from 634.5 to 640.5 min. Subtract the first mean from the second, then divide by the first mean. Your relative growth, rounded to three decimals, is -0.007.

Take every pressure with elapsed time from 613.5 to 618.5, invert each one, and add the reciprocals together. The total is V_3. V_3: 0.0271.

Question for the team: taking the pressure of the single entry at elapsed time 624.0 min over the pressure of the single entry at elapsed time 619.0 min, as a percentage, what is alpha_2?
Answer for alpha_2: 98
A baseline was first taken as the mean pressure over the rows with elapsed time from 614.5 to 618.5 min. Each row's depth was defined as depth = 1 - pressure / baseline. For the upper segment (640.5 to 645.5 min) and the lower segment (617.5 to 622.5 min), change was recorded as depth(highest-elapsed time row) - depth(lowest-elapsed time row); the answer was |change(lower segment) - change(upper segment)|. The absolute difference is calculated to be 0.033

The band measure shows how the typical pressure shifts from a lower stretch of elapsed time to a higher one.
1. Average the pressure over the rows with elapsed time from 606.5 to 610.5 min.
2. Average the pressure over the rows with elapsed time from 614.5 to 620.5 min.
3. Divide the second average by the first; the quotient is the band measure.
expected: 1.04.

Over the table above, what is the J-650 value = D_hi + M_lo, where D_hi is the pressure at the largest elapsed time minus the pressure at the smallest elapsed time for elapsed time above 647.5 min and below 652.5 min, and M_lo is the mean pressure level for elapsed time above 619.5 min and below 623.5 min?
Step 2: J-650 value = 173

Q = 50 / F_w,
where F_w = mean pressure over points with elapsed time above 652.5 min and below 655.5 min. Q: 0.272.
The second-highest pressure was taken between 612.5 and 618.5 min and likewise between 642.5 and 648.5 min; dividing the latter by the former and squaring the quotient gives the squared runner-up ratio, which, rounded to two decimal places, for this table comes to 0.92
